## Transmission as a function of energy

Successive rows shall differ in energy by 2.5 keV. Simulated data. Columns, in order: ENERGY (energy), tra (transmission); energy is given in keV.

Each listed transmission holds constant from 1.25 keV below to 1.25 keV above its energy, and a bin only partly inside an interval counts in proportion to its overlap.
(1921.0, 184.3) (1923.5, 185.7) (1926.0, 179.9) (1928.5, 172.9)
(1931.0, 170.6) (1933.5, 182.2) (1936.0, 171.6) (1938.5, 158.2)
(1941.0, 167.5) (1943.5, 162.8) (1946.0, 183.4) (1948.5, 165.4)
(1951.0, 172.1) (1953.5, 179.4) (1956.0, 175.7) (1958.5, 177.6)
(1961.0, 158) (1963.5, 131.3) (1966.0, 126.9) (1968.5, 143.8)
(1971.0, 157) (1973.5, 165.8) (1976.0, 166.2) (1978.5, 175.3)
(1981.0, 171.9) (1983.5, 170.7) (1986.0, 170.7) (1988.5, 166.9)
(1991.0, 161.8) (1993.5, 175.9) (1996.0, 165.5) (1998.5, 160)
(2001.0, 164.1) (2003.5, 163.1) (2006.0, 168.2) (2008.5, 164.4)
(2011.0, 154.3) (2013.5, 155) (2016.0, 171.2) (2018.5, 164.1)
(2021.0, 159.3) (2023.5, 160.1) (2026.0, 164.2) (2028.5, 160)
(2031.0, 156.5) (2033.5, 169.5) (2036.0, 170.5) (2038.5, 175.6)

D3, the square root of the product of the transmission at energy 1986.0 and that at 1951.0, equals 171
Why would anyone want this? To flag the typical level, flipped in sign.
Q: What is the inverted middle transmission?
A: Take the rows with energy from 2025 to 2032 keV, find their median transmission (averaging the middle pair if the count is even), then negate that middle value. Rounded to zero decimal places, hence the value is -160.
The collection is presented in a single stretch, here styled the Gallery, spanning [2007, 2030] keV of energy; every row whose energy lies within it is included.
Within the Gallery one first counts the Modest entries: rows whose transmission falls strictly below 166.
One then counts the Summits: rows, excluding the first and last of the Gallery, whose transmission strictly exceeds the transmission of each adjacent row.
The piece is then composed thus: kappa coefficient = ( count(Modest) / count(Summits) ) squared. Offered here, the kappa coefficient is 16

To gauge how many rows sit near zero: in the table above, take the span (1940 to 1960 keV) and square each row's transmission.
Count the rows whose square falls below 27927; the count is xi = 2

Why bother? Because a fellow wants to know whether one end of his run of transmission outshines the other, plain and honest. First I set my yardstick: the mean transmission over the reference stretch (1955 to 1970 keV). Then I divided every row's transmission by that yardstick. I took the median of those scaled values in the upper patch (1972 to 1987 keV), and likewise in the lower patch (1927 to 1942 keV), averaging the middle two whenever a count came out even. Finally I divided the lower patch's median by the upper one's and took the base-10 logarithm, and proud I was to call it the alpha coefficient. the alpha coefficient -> 0.00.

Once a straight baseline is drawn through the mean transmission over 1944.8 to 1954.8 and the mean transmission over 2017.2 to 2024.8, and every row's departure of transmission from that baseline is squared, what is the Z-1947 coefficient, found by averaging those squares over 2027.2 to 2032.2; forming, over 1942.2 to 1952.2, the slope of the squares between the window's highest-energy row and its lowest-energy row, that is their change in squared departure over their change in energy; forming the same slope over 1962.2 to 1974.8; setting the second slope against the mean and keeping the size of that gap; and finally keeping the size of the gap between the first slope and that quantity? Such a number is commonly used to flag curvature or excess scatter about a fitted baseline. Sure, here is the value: 194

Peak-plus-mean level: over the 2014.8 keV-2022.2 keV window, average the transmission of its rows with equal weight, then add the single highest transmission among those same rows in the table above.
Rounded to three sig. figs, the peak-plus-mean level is 336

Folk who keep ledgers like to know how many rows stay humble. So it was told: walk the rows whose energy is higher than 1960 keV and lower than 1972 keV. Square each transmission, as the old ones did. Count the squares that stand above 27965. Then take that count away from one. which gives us 1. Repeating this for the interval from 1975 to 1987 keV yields -3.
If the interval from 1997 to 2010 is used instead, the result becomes 0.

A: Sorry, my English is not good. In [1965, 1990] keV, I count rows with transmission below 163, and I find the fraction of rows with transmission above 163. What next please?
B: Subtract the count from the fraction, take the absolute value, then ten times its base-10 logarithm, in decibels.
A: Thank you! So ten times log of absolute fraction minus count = 4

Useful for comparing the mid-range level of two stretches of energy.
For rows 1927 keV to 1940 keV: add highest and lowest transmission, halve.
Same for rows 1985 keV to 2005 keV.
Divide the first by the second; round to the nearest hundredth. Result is 1.01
